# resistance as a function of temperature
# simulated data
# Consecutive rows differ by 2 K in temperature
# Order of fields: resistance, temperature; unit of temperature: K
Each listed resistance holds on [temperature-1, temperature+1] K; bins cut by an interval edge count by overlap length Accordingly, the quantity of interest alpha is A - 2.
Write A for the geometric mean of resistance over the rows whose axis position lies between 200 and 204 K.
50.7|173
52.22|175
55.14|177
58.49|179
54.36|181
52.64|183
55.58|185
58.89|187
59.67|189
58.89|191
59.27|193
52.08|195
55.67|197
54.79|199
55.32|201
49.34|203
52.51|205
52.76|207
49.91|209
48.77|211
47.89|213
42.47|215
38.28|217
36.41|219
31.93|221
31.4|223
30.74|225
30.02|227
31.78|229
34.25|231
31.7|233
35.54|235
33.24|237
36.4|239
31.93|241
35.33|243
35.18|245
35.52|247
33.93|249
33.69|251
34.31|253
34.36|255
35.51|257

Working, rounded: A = 52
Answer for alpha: 50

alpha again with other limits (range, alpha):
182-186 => 52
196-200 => 53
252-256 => 32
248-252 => 32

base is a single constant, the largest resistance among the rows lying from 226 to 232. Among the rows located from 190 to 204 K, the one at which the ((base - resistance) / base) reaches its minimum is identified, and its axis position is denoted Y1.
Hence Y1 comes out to 193 K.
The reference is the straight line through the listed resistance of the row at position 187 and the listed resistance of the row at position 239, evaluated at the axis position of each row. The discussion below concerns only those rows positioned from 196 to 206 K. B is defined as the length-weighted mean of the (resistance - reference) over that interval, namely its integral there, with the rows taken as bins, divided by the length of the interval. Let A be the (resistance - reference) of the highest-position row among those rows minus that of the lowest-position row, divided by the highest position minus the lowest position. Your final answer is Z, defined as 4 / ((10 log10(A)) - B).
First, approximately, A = 0.0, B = 1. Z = -0.3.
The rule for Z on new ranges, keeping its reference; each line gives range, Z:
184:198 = -1.1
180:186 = 0.8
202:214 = -0.7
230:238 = -4.4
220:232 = 0.5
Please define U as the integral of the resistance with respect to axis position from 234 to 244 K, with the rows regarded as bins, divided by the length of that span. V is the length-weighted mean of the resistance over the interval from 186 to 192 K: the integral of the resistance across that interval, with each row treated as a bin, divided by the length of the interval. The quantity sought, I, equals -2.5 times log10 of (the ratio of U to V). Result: 0.59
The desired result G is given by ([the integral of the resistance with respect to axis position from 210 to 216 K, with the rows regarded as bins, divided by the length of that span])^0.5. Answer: 6.8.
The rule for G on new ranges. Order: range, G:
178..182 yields 7.5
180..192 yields 7.5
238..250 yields 5.9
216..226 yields 5.8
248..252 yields 5.8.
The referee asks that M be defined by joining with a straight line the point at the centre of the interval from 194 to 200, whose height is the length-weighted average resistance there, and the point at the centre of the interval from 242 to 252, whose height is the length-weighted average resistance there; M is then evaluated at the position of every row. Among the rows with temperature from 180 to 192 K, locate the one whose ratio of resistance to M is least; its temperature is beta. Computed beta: 183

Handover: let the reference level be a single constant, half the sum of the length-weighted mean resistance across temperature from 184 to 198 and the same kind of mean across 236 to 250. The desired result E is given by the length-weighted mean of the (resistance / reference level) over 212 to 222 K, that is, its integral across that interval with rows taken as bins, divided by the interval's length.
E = 0.86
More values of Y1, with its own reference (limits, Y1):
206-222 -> 207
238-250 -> 239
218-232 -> 219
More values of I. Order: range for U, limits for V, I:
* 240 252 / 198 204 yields 0.48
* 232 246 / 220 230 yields -0.10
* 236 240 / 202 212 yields 0.41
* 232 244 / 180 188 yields 0.53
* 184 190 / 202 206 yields -0.14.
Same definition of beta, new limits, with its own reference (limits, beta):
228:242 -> 229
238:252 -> 241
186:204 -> 195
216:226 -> 225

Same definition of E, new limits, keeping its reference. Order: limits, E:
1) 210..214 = 1.05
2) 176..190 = 1.23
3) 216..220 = 0.81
